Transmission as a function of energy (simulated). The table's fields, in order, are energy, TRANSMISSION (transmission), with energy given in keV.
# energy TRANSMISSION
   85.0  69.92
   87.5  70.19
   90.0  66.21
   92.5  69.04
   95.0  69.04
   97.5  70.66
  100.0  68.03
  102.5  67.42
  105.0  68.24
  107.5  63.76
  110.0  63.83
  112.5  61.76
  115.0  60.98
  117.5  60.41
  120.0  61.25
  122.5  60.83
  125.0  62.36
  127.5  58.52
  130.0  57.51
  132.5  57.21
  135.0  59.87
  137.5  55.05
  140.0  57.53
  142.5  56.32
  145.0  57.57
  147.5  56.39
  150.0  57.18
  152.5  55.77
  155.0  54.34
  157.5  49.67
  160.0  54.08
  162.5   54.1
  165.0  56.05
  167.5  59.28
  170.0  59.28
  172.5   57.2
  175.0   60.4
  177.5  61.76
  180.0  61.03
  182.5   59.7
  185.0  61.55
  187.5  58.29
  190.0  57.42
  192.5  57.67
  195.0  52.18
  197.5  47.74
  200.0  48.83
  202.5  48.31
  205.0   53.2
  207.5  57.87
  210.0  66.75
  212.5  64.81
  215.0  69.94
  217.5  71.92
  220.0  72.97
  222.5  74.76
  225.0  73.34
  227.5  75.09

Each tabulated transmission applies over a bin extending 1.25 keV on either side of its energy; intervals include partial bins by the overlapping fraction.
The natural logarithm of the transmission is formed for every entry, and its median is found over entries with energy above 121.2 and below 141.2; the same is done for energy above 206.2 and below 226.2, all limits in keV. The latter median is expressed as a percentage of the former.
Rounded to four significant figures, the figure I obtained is 104.9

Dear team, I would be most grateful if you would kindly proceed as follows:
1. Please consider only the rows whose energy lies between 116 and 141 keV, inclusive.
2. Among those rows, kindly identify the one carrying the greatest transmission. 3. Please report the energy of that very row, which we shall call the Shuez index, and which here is 125.0 keV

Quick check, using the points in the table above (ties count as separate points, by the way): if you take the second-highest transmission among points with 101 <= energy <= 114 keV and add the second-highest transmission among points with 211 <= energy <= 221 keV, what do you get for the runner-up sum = 139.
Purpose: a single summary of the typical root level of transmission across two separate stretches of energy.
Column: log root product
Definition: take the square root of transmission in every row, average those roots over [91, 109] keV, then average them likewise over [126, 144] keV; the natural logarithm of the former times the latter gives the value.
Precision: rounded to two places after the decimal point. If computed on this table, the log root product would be 4.14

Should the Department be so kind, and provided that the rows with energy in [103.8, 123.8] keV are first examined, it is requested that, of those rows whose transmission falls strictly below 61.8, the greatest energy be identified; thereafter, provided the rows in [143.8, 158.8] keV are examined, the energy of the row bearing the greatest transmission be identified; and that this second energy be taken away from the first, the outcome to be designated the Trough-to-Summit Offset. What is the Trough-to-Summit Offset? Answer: -22.5 keV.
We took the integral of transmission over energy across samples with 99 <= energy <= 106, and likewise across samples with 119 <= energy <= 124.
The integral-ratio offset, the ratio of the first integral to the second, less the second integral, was -304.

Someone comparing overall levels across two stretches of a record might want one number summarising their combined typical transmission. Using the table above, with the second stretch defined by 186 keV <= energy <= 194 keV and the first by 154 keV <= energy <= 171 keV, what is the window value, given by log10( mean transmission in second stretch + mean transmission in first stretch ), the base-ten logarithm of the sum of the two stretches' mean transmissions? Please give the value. 2.05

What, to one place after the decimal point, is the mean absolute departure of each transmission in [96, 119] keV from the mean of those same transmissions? 3.2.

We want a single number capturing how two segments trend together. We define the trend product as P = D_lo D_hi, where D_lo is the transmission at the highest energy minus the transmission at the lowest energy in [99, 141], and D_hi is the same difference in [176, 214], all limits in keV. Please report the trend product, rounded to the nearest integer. -32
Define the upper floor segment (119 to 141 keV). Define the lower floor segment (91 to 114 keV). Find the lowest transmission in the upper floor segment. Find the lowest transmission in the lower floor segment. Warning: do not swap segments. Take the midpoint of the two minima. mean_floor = 58.4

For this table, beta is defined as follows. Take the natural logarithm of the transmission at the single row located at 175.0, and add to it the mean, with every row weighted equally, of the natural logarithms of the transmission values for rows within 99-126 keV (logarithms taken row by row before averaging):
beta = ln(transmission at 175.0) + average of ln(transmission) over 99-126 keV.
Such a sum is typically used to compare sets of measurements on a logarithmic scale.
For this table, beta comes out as 8.25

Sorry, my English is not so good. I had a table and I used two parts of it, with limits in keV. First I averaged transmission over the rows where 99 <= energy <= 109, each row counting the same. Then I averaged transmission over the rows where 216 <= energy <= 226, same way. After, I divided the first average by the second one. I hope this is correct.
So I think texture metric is 0.91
